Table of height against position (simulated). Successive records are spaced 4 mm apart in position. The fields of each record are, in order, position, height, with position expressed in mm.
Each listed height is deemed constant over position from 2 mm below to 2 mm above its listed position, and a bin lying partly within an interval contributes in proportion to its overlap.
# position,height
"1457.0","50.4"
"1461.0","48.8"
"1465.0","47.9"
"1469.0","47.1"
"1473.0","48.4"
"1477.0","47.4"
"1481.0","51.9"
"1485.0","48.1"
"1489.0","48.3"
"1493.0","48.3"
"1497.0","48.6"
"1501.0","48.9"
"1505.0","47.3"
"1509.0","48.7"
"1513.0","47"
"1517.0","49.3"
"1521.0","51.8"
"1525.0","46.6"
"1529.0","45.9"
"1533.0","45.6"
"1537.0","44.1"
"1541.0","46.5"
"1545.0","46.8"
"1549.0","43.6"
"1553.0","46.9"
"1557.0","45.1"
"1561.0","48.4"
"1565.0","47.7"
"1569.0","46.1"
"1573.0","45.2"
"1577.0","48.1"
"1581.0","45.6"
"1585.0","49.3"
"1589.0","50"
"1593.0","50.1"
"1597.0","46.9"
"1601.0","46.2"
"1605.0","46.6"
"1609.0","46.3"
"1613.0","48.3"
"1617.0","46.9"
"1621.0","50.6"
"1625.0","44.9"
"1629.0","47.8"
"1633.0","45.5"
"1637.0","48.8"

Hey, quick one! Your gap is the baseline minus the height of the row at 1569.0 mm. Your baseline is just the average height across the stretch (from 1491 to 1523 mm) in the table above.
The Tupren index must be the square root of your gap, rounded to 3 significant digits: 1.62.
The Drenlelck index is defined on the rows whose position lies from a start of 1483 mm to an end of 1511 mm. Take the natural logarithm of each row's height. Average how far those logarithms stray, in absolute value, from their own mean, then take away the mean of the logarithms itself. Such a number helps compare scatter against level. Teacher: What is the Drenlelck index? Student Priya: -3.87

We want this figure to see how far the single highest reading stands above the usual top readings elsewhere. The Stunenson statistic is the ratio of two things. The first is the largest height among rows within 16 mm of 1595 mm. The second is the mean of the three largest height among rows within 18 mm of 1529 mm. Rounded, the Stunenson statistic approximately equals 1.015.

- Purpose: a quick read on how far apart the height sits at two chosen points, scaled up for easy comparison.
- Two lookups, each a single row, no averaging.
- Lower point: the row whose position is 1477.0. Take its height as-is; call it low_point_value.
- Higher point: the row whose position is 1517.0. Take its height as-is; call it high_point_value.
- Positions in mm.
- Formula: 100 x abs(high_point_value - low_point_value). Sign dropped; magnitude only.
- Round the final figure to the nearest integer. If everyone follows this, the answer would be 190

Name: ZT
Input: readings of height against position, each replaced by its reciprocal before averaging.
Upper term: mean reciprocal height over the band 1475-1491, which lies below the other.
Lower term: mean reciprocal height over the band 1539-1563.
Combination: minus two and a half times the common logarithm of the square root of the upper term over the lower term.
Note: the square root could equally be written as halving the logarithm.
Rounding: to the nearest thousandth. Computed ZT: 0.031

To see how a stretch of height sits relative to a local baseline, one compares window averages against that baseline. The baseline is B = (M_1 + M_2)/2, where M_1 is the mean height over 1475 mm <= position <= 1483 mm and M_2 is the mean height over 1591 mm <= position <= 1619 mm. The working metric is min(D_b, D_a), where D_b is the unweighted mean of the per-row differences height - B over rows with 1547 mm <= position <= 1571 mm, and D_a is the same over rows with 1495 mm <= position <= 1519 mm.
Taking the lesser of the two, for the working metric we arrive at -2.2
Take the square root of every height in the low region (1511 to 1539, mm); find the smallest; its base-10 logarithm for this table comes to 0.822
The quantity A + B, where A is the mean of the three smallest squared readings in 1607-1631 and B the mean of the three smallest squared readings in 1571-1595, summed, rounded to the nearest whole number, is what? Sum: 4265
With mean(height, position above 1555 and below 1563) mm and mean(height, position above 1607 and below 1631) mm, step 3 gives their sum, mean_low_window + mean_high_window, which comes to 94.2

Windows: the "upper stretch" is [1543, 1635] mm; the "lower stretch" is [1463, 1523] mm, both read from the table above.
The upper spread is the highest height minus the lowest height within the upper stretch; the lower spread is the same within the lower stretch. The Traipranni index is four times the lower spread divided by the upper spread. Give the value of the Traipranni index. 2.8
